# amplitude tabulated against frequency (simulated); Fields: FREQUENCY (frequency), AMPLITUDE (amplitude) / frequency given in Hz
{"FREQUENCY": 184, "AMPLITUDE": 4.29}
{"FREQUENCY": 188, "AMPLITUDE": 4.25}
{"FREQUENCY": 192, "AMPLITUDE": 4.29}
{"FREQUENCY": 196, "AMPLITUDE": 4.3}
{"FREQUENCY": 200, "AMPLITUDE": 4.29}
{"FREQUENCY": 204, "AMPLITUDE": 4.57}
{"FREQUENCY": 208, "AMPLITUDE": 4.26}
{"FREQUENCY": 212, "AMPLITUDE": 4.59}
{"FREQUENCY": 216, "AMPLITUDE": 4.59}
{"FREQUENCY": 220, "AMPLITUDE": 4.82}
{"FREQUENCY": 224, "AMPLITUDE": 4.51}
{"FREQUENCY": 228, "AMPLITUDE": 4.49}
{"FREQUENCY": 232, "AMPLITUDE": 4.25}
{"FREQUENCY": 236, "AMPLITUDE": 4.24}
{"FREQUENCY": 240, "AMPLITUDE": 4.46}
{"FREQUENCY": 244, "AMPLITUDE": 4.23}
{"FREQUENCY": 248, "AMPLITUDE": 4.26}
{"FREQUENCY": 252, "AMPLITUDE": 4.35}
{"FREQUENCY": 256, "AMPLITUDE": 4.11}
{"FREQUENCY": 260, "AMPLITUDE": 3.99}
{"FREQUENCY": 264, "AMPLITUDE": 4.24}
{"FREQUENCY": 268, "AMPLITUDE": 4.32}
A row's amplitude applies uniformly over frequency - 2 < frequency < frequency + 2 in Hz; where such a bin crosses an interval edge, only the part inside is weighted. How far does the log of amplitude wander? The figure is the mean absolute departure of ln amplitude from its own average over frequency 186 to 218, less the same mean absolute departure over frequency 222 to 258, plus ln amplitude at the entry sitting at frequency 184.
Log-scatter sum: 1.46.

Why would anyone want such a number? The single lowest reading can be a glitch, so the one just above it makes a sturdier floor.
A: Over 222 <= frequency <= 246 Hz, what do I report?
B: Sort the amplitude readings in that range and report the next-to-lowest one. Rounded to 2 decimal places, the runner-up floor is 4.24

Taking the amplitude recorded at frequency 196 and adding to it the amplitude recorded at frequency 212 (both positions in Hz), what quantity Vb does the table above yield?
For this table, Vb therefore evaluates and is 8.9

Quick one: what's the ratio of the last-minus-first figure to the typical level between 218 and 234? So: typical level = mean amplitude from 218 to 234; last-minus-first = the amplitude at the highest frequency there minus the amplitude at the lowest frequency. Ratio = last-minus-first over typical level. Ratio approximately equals -0.13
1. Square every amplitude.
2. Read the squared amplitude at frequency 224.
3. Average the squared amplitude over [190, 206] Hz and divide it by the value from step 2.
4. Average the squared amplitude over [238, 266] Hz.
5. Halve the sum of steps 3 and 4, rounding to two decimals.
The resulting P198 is 9.44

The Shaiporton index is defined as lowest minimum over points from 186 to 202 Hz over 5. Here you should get 0.850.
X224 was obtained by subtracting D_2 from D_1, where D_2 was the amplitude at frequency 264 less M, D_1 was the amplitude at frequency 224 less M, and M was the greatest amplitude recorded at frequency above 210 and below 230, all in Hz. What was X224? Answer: 0.3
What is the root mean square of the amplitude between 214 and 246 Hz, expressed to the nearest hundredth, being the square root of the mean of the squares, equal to 4.45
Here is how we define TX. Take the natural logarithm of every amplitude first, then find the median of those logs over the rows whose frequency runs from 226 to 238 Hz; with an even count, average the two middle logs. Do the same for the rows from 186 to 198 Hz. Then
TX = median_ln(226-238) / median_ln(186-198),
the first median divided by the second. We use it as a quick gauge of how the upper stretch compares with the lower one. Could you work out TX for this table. 0.994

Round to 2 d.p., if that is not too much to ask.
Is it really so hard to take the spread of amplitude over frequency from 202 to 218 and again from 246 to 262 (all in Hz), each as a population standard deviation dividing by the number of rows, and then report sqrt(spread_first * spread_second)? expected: 0.14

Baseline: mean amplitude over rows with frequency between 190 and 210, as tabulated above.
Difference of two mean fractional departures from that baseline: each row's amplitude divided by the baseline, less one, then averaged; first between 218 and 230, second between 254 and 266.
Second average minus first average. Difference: -0.11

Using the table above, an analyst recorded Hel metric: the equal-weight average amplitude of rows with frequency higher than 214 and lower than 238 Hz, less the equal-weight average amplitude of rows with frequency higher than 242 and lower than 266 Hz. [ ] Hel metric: 0.29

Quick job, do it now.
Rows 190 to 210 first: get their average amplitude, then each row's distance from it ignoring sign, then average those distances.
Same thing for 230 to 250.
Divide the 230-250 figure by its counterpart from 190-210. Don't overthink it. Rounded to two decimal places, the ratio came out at 0.75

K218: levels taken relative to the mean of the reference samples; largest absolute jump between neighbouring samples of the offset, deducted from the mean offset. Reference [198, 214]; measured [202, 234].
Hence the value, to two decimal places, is -0.25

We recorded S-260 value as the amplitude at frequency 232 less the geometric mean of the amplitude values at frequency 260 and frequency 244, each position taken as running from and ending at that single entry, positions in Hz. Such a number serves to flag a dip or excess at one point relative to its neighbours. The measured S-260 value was 0.14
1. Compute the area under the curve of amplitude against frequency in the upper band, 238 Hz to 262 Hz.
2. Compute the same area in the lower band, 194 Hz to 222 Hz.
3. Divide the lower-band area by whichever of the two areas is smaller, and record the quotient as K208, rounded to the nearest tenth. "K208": 1.2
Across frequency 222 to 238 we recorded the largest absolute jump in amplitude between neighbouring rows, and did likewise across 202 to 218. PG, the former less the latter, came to -0.090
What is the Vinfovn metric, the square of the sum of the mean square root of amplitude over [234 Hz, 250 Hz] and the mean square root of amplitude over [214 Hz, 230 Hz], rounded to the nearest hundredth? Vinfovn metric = 17.79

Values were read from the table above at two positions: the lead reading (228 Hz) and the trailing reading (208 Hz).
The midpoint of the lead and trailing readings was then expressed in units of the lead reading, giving 0.97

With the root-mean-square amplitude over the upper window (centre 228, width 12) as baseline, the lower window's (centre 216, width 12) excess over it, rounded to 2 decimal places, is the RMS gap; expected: 0.25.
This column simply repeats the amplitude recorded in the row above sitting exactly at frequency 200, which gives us 4.29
